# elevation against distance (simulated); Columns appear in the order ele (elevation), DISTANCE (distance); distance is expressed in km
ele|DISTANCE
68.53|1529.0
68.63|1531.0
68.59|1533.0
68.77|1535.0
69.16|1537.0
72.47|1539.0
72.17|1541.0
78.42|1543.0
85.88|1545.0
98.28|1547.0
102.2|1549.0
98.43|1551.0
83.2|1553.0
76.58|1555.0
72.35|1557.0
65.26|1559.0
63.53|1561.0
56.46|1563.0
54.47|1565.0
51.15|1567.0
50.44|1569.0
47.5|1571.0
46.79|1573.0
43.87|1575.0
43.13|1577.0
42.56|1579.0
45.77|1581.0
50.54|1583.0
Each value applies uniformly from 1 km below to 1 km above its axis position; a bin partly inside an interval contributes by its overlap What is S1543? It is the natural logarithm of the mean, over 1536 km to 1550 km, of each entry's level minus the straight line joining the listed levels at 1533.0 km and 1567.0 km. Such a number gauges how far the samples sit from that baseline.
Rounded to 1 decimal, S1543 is 3.0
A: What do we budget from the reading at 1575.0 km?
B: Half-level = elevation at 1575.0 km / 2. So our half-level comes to 22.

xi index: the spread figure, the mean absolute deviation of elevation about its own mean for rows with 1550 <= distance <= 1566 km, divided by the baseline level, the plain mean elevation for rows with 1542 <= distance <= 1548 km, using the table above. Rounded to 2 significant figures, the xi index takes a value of 0.13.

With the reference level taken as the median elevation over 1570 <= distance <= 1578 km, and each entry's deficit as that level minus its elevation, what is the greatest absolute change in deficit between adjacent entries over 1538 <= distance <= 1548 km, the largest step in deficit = 12.4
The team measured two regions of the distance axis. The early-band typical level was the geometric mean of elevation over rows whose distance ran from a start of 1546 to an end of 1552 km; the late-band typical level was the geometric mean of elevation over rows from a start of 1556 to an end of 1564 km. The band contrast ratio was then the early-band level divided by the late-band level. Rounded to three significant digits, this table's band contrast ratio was 1.55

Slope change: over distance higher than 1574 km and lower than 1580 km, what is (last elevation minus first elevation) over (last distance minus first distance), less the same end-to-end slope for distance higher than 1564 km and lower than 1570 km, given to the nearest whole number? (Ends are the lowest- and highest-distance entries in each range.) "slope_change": 1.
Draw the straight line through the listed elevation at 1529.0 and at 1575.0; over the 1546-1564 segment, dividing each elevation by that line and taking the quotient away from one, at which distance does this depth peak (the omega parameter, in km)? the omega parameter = 1563.0 km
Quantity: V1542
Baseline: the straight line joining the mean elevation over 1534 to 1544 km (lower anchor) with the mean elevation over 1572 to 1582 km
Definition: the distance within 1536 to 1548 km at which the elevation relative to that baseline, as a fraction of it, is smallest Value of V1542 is 1537.0 km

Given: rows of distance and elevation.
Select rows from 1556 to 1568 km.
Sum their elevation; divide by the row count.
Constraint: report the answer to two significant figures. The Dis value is 61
